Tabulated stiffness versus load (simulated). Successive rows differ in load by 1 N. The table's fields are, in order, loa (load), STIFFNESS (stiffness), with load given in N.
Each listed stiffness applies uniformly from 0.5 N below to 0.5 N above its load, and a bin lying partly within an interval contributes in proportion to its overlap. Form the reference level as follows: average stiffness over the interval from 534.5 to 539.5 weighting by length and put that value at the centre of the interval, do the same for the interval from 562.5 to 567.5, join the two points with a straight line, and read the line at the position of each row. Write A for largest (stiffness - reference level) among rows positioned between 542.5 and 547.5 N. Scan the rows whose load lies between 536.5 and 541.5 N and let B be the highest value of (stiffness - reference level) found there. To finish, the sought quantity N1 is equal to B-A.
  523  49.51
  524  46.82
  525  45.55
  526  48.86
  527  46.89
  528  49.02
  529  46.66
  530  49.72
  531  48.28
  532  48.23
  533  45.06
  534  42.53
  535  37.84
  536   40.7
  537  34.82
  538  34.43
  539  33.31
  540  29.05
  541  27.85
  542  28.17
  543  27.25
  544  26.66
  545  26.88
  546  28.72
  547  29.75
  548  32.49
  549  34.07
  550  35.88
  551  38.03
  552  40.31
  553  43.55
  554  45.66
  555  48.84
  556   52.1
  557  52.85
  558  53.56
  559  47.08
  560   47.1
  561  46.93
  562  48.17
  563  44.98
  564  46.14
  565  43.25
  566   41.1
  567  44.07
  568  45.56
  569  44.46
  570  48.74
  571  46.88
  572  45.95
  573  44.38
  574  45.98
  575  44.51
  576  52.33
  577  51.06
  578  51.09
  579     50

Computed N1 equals 7.8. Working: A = -9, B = -1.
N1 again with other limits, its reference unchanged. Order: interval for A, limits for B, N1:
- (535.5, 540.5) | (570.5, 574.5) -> -3.4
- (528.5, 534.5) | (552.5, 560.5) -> -3.8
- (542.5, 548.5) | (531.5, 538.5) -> 20.1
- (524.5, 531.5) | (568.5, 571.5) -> -12.2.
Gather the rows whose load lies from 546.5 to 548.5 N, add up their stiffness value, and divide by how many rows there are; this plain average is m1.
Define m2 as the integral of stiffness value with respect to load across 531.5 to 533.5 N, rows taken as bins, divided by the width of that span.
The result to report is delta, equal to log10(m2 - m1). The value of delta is 1.2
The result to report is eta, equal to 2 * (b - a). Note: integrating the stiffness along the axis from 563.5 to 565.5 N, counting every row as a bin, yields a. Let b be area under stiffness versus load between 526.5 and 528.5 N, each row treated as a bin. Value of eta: 13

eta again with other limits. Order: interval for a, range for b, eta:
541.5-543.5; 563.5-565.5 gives 68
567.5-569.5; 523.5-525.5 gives 5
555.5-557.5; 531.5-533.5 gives -23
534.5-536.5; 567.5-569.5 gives 23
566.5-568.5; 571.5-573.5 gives 1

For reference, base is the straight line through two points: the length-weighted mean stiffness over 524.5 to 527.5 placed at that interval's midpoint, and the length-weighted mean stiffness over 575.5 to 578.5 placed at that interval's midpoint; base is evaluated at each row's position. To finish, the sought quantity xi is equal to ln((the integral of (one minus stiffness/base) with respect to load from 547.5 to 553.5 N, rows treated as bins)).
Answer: 0.4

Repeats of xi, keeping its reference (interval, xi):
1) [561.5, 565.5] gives -1.0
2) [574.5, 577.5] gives -2.1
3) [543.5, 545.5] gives -0.1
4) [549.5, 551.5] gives -0.7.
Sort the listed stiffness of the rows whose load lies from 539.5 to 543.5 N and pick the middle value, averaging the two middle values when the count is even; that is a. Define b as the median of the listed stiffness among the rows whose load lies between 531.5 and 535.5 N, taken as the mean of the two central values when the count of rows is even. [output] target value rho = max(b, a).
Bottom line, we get 43.8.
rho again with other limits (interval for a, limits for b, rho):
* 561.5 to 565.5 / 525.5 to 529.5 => 47.9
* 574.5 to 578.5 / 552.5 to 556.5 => 51.1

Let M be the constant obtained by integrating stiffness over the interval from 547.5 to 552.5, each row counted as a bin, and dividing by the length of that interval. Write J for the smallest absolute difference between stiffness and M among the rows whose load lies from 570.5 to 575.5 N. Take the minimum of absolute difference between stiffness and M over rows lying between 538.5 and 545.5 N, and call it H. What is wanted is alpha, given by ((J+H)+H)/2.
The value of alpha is 7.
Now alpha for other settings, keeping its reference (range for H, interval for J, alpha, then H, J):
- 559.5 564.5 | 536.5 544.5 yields 9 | 9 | 1.3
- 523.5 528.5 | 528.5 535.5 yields 10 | 9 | 1.7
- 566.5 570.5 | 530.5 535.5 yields 9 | 8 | 1.7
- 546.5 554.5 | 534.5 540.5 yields 1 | 0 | 1.3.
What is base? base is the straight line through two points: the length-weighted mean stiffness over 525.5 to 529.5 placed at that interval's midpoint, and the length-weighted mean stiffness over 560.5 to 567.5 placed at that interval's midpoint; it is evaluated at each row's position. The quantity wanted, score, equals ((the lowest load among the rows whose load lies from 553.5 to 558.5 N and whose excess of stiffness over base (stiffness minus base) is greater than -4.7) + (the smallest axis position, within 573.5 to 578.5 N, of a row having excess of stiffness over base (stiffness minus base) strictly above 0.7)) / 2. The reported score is 564.0 N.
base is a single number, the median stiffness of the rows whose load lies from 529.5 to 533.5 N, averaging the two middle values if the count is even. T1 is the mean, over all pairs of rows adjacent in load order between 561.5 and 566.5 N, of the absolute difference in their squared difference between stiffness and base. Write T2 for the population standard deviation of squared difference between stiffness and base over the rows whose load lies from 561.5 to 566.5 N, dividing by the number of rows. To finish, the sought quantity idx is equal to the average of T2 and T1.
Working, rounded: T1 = 16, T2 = 18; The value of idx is 17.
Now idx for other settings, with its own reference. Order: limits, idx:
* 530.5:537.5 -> 55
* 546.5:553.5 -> 78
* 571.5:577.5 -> 6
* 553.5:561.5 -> 9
